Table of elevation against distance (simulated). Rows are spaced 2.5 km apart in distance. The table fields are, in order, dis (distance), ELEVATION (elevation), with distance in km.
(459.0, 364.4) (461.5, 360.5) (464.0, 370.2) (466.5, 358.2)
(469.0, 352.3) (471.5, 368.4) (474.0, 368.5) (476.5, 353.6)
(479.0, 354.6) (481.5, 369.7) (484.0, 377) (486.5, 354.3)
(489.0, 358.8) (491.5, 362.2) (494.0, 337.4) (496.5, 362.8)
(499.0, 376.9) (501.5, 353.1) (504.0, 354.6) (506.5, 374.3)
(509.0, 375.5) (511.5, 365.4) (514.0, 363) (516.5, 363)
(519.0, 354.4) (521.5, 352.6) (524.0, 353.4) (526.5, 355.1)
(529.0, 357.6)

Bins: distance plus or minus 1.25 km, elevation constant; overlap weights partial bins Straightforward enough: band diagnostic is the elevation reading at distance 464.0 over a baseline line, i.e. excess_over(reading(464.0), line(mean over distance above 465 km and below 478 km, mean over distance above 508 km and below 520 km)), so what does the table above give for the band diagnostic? 11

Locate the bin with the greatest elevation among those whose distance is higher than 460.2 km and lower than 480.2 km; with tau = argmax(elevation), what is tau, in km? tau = 464.0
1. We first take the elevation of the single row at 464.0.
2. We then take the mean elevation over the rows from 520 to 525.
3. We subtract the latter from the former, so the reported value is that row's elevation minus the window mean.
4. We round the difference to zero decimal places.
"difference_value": 17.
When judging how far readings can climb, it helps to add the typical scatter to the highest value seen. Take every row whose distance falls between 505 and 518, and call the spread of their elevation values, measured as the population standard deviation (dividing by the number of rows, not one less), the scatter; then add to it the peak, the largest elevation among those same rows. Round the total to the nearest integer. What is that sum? 381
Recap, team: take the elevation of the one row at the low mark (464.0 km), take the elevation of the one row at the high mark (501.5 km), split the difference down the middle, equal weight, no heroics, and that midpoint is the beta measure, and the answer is 362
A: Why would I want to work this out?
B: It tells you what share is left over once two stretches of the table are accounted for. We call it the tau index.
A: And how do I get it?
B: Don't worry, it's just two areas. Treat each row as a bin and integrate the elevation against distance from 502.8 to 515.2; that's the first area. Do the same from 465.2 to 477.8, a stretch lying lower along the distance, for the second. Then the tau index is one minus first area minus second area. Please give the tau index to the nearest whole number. -9084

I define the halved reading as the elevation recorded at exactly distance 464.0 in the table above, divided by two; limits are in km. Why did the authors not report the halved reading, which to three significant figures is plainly 185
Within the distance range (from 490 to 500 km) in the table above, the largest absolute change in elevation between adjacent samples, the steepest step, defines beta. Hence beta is 25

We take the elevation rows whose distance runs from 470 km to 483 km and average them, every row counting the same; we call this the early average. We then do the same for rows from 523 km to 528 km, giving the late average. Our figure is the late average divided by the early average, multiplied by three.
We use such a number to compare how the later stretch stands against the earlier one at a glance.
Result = 2.93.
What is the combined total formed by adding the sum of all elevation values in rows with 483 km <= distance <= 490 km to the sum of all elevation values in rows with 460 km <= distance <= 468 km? 2179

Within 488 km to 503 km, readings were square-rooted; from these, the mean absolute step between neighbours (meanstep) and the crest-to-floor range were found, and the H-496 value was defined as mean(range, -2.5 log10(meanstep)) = 0.92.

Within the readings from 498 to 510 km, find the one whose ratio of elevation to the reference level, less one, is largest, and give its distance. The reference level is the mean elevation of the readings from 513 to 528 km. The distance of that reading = 499.0 km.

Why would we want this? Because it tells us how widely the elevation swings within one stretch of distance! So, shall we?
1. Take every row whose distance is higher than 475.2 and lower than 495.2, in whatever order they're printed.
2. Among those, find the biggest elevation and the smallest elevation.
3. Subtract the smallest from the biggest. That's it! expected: 40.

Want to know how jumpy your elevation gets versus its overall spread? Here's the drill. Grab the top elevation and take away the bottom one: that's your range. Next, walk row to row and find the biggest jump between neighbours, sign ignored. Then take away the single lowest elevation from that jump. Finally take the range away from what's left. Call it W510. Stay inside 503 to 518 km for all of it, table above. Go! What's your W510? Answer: -356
